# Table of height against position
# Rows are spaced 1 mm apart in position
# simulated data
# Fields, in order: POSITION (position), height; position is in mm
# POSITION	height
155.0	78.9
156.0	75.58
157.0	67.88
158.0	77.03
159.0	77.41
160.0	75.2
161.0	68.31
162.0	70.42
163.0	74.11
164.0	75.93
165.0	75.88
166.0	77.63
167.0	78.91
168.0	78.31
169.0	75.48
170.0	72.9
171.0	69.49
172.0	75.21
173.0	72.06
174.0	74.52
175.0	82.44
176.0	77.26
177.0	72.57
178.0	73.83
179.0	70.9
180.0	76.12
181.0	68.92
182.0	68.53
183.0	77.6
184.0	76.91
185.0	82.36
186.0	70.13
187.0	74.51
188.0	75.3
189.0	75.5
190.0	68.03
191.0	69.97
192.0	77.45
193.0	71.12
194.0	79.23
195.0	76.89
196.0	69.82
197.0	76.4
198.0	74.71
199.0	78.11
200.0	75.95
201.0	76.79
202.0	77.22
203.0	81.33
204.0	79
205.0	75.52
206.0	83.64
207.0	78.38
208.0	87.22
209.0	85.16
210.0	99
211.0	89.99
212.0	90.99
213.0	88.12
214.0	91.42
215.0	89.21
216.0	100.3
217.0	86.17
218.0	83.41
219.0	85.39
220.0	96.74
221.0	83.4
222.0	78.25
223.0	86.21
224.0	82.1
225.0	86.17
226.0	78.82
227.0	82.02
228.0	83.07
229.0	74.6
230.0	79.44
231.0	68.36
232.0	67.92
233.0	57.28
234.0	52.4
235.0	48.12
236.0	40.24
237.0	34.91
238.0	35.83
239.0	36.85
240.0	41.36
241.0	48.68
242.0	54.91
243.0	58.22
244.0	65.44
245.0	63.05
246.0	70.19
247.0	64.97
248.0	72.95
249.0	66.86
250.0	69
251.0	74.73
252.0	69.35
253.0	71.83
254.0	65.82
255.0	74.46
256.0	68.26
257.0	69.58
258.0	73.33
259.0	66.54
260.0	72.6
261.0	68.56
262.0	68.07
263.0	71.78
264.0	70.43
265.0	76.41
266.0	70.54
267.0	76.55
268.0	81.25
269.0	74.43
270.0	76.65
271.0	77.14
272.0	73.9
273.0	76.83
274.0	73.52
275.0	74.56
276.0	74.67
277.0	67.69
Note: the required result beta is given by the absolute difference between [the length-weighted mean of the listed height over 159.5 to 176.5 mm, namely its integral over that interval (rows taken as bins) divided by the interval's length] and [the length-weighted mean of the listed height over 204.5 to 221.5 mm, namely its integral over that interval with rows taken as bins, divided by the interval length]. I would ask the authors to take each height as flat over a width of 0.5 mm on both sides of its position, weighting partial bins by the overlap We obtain 12.9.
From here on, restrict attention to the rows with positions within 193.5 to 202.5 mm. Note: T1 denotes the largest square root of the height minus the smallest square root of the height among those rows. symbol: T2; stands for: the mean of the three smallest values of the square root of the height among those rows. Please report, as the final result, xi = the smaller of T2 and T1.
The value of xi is 0.5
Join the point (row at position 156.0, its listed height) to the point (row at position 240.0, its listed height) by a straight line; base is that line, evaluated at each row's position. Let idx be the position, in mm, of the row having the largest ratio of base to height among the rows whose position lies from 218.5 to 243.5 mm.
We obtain 237.0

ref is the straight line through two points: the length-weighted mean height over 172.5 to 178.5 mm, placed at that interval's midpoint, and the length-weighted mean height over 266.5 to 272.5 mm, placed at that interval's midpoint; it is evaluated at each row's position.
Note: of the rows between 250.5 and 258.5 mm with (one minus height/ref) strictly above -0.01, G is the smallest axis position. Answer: 251.0 mm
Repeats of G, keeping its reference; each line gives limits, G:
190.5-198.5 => 191.0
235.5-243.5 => 236.0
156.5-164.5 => 157.0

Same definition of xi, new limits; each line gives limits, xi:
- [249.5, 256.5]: 0.5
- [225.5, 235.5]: 2.2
